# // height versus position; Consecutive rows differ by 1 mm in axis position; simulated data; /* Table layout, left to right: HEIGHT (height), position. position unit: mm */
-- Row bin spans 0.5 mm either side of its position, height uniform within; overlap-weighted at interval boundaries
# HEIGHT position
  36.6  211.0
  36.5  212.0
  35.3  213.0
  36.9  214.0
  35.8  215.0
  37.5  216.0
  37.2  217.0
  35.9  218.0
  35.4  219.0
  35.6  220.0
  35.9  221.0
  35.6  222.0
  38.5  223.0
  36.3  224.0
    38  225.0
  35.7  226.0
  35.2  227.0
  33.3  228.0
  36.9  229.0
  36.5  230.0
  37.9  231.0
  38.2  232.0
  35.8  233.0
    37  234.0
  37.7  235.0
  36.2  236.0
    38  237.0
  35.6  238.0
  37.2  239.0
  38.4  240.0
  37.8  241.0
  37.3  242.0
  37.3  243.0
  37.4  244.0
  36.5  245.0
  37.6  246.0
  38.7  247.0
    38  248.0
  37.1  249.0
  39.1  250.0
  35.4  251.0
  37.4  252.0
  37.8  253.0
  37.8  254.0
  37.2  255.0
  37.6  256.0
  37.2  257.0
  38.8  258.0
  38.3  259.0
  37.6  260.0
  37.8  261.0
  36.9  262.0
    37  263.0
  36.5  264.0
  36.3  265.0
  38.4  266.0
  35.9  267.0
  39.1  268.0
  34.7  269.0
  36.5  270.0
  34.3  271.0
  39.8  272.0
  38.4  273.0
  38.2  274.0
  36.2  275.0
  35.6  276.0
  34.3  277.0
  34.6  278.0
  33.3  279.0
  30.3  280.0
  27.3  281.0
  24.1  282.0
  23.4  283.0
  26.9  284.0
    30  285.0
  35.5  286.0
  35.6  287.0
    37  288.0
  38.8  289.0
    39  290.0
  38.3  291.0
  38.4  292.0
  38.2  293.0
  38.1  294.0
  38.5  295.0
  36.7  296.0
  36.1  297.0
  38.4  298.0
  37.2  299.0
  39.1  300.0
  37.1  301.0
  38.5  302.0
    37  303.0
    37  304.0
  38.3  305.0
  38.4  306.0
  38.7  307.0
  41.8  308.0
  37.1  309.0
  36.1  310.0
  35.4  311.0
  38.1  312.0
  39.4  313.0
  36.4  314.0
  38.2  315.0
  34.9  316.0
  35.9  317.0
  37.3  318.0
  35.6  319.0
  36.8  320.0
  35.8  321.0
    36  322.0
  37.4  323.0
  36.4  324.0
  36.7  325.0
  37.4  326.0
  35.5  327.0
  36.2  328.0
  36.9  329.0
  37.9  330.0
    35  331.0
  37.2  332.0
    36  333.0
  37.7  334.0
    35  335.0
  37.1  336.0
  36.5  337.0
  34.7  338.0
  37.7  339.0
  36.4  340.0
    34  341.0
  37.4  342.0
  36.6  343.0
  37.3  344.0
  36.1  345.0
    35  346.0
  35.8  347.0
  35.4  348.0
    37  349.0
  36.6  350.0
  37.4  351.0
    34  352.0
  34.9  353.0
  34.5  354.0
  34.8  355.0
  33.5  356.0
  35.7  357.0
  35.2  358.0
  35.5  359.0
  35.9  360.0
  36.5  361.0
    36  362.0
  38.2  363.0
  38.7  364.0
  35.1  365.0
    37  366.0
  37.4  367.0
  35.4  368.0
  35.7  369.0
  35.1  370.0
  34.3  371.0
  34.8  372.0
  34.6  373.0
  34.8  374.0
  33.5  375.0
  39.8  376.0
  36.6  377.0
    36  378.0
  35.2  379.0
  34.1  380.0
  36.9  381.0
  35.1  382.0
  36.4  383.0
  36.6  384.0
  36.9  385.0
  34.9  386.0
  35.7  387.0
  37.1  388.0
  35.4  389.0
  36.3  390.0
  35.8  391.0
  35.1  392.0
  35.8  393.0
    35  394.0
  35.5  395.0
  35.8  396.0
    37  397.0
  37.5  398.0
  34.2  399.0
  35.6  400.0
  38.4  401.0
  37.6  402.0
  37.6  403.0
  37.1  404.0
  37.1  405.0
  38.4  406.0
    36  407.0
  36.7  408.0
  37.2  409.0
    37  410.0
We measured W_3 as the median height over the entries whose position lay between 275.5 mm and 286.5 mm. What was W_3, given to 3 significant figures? 30.3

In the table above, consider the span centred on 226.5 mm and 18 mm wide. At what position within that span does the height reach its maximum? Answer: 223.0 mm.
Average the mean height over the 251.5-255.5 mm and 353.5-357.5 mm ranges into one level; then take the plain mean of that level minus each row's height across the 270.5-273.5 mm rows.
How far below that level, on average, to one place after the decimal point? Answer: -1.4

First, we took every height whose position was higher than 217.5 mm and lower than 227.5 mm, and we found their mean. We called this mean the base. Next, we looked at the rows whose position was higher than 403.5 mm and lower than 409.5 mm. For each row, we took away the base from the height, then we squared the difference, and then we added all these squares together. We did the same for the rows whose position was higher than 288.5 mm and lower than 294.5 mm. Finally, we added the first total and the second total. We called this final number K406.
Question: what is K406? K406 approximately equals 39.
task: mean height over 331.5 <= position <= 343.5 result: 36.4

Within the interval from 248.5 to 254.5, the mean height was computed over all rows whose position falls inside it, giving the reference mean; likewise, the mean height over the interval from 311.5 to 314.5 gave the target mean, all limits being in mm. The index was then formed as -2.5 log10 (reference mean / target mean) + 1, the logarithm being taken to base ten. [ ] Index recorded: 1.02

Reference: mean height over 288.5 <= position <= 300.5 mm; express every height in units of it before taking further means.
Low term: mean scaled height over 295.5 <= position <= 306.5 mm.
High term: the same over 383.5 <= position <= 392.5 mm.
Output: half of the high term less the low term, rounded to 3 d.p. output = -0.022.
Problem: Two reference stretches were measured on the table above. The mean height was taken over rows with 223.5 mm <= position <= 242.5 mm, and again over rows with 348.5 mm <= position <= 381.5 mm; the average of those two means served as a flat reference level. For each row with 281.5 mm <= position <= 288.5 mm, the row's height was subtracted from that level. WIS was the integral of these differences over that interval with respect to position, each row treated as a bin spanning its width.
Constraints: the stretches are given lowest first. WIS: 41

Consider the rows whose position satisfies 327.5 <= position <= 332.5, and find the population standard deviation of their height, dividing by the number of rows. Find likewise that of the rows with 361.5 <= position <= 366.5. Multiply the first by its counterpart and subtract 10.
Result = -8.68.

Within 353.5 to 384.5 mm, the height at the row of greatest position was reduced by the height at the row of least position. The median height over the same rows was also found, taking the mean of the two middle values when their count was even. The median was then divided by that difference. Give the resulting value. 17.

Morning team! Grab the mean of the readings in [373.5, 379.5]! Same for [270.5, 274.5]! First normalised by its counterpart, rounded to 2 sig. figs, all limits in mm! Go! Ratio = 0.96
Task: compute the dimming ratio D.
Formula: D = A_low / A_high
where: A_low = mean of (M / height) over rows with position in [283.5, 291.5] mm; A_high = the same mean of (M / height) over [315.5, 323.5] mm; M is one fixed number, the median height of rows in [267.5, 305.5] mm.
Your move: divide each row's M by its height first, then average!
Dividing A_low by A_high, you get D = 1.05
